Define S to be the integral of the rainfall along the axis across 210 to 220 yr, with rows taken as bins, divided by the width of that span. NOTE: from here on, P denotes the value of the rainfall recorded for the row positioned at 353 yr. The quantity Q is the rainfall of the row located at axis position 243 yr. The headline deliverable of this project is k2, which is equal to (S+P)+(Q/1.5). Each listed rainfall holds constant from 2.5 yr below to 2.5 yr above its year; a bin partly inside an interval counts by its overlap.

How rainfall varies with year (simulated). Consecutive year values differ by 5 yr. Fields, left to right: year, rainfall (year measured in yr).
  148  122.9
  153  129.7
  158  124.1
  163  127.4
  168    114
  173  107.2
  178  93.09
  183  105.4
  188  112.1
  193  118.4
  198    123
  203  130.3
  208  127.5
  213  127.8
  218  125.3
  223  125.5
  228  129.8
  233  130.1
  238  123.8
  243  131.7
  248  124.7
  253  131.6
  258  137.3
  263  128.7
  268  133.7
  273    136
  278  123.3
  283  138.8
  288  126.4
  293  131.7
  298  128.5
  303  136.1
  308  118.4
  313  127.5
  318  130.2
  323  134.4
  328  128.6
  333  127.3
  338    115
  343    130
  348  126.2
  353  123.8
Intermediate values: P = 123.8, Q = 131.7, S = 127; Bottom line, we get 338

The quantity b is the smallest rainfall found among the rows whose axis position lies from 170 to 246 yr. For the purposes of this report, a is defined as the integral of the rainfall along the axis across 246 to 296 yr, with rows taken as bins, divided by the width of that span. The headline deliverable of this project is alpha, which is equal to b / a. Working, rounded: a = 131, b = 93.09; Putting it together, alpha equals 0.71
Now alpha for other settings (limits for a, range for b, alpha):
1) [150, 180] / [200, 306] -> 1.06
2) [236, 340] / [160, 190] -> 0.72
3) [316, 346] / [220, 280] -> 0.97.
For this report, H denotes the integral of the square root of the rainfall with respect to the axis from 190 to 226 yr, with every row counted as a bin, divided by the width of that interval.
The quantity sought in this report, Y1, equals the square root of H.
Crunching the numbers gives 3.35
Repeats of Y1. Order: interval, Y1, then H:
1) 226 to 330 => 3.38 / 11.4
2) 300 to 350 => 3.36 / 11.3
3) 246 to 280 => 3.38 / 11.4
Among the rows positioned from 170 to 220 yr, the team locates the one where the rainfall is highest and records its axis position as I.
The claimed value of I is 203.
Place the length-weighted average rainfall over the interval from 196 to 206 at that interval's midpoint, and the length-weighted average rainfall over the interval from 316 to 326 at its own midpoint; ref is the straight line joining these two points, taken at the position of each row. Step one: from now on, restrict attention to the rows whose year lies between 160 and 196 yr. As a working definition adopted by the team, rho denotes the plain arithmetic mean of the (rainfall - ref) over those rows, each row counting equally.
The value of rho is -14.8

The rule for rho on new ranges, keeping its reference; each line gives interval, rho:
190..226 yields -1.8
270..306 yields 0.8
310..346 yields -5.0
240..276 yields 2.5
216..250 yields -1.0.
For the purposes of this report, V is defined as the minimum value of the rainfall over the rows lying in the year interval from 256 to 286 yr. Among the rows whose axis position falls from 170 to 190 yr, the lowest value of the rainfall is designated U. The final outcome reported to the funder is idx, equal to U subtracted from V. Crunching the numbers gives 30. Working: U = 93.09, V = 123.3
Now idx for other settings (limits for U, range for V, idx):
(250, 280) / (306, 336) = -5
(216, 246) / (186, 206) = -12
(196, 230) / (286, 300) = 3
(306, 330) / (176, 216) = -25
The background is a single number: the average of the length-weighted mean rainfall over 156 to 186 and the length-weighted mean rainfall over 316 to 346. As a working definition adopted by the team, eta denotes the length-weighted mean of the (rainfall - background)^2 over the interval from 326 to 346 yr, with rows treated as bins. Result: 67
